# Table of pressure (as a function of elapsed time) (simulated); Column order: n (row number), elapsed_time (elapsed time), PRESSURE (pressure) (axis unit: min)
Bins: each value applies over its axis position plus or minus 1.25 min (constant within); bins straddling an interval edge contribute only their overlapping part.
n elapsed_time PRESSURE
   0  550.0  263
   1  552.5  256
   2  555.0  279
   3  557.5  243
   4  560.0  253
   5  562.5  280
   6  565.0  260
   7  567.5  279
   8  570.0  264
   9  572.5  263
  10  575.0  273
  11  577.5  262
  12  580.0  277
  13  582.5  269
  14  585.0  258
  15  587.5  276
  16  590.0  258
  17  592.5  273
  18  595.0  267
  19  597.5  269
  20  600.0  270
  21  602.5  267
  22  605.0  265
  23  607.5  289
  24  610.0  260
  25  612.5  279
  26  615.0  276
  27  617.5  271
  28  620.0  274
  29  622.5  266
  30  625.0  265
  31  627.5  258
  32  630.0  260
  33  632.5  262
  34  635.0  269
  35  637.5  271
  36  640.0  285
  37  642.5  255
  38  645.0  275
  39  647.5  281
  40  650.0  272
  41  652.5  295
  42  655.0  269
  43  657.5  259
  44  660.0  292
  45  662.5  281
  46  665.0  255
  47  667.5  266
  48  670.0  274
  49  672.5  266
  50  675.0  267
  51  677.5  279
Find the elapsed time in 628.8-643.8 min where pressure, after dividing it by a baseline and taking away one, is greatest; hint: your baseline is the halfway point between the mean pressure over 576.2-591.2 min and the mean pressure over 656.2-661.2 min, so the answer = 640.0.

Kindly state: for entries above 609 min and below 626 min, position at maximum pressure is 612.5 min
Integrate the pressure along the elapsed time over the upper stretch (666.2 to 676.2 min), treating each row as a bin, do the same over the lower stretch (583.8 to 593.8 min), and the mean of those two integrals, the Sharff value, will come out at 2672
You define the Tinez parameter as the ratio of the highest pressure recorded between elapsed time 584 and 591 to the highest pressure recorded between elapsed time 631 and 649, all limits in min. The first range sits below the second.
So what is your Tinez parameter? 0.97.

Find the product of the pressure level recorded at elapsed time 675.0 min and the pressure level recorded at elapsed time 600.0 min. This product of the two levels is 72090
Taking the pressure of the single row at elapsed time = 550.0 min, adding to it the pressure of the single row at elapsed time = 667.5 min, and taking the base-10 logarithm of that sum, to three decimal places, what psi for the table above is 2.723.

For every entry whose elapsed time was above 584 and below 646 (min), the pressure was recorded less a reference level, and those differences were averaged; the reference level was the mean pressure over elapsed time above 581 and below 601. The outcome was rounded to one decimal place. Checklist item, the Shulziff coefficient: 1.2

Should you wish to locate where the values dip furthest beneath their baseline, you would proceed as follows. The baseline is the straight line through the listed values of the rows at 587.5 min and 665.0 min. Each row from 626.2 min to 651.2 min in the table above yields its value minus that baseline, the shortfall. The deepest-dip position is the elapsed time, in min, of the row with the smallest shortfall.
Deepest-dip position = 627.5 min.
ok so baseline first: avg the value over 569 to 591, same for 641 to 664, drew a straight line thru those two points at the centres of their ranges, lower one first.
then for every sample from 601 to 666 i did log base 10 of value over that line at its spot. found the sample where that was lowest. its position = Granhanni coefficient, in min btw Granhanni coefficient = 665.0 min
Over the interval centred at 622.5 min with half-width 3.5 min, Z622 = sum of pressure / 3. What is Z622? 268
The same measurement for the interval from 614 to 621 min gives 274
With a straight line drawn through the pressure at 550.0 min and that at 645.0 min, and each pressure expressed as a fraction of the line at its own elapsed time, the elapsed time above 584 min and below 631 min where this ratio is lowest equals 627.5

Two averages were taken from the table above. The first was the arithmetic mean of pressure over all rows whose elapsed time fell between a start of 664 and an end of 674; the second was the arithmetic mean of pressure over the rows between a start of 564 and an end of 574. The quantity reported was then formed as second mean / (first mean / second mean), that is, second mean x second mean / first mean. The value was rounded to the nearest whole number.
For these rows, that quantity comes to 268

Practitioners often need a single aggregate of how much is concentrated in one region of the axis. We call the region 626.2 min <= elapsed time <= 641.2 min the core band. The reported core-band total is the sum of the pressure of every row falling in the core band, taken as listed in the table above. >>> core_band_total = 1605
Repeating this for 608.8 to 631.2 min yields 2409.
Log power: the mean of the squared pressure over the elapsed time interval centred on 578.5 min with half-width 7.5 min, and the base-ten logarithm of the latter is 4.85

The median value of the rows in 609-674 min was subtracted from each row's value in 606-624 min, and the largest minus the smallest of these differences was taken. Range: 29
